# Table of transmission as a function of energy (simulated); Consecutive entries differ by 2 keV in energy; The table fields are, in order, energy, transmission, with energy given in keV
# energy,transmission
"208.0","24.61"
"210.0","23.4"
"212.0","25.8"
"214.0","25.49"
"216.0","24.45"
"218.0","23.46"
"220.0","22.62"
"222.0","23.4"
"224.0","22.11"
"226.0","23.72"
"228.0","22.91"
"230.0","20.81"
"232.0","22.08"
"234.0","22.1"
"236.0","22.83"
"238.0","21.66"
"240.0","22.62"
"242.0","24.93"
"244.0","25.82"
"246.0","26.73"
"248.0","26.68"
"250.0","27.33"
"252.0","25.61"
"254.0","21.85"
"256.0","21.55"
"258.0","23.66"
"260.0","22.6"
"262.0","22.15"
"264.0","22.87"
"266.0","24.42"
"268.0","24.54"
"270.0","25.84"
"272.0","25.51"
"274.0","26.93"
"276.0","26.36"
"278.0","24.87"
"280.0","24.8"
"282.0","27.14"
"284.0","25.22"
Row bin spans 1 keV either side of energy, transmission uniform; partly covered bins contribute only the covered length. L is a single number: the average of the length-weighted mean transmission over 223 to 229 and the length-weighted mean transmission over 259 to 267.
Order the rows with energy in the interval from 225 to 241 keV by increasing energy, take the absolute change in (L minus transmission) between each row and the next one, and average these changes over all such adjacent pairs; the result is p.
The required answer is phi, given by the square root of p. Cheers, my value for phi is 1.00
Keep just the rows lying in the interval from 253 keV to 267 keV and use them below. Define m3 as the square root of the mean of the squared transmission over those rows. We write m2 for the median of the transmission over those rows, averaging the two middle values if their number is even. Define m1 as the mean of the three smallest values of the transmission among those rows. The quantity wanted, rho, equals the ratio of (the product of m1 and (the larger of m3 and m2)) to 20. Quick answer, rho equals 24.9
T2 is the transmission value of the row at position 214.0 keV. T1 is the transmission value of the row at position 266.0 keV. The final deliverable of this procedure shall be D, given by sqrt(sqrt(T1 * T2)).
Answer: 4.99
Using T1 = 24.42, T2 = 25.49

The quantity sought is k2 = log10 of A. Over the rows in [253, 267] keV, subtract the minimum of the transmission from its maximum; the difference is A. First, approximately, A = 2.87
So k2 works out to 0.458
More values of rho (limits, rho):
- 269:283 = 32.5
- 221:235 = 24.3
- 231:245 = 25.5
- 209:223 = 27.9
